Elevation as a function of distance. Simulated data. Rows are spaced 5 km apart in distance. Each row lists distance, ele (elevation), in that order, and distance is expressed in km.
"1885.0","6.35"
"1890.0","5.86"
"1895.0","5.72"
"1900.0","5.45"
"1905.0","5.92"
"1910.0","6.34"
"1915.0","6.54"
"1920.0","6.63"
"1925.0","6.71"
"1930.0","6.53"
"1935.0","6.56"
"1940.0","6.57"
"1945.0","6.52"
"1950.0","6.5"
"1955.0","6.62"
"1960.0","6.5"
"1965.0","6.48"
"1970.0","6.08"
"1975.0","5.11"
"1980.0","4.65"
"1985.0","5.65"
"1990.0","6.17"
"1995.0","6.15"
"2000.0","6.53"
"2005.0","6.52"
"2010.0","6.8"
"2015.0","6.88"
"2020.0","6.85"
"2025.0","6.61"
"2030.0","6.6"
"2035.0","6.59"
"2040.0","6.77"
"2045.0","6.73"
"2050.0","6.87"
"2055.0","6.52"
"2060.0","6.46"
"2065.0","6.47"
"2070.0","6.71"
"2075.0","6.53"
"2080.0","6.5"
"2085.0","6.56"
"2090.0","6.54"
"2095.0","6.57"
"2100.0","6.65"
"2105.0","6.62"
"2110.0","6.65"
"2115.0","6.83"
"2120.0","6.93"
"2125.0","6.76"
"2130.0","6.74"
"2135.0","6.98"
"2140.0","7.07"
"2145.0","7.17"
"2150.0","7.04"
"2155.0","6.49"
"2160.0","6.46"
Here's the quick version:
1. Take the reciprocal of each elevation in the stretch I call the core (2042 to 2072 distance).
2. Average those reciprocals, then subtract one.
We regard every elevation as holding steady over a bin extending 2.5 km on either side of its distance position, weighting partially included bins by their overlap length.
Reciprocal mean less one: -0.849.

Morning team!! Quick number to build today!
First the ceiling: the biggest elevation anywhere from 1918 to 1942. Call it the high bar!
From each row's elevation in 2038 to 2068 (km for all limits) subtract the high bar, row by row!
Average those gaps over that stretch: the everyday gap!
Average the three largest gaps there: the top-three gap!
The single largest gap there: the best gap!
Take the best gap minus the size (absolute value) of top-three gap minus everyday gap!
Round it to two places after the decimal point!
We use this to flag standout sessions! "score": 0.01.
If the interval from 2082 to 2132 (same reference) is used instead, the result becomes 0.06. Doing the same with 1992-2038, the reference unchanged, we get -0.06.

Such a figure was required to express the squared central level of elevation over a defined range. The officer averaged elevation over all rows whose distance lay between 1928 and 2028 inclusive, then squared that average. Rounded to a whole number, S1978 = 40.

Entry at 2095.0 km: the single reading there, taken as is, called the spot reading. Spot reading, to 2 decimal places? 6.57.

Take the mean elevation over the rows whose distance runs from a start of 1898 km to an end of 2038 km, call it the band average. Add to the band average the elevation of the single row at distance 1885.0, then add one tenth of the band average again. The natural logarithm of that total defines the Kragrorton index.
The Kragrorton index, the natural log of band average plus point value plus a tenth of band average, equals 2.59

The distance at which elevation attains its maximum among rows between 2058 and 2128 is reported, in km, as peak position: 2120.0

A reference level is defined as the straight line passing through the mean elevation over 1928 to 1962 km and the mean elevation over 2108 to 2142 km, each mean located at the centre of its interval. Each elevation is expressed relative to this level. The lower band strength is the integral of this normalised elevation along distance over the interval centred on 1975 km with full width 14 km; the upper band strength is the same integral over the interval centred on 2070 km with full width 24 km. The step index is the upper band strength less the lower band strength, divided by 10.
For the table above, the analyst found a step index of 1.2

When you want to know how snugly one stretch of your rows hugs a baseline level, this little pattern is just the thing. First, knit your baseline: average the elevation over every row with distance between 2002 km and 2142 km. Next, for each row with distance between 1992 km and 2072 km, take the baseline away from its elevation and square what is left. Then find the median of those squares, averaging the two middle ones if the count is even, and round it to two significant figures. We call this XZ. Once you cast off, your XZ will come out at 0.026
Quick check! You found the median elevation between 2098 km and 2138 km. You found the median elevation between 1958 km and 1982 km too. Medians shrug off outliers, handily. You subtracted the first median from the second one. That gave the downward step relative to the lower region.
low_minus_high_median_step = -0.7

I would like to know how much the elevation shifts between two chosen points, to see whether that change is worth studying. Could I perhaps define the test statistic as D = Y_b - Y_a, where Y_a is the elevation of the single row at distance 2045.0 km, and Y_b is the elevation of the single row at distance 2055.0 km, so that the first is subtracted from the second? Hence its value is -0.2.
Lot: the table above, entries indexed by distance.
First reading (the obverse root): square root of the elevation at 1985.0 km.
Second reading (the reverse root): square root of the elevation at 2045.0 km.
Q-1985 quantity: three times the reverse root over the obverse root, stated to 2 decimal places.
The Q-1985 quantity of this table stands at 3.27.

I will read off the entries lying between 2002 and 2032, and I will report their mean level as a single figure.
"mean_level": 6.71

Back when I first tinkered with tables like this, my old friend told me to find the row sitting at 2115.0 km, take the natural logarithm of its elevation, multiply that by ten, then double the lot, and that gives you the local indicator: 38.4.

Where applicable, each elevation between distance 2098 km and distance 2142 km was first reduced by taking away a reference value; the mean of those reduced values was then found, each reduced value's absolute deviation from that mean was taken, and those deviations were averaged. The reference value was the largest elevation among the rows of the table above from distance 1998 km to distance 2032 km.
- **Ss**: 0.13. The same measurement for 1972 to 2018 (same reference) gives 0.61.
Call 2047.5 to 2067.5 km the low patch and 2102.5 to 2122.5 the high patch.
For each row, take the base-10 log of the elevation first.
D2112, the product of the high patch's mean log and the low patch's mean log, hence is 0.68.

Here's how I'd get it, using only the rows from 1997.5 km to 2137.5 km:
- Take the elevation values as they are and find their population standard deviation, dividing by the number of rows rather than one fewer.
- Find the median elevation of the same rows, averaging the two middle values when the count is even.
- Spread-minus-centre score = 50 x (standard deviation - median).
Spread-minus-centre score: -324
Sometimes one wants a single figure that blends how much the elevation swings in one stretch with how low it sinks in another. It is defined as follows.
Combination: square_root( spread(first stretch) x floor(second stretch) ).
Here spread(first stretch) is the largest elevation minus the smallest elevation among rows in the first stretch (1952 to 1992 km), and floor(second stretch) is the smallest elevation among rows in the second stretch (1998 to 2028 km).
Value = 3.58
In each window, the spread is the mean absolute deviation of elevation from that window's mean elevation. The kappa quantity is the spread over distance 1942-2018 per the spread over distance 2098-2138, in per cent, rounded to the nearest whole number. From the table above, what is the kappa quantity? 428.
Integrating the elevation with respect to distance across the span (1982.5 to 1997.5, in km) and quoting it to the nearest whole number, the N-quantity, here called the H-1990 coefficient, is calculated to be 90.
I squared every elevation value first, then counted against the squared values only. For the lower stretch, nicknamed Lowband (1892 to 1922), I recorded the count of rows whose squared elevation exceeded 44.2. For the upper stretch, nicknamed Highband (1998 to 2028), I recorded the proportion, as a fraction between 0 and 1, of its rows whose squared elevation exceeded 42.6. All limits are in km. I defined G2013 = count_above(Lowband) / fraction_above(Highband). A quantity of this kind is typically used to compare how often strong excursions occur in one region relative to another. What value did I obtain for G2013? 0.00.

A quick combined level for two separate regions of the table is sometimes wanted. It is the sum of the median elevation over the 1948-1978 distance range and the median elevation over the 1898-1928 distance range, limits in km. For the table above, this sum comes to 12.93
